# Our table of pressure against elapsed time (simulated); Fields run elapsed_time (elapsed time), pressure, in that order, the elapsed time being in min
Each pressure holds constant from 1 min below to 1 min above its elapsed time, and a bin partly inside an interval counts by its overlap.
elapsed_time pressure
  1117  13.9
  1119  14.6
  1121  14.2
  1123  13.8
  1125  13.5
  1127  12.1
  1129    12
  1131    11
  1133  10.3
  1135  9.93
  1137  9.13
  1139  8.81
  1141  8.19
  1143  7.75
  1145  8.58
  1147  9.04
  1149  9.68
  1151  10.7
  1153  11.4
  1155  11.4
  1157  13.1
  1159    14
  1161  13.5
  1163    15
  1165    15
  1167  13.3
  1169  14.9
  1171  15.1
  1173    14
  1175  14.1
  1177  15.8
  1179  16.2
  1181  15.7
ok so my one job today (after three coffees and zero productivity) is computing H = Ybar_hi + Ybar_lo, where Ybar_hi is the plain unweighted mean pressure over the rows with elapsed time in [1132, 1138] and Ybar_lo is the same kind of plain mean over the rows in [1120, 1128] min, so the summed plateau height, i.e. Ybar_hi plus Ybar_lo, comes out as 23.2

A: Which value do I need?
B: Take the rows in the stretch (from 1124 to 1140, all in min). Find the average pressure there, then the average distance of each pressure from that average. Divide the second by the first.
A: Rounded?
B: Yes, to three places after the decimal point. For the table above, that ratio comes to 0.120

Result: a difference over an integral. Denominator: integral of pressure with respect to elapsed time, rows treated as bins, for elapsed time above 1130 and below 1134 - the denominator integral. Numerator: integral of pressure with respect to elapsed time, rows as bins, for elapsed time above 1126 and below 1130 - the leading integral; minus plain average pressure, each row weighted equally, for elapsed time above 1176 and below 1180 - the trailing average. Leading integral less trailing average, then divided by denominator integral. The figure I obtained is 0.76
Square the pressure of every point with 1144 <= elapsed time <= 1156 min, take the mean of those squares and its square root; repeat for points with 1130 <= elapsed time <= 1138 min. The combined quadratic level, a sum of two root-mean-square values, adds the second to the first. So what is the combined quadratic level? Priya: 20.3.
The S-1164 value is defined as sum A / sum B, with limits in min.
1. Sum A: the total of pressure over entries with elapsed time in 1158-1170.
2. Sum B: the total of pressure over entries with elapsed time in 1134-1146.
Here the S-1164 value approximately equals 1.64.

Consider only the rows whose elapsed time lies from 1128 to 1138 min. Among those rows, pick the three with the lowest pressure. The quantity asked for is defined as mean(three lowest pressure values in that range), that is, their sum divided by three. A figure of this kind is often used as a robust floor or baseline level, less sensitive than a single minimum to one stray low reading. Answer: 9.8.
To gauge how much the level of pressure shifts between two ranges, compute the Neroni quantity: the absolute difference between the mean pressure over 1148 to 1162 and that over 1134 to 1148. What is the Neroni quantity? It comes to 3.2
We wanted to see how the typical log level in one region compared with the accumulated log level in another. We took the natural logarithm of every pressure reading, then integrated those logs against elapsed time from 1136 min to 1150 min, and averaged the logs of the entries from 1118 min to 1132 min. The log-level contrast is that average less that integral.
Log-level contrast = -27.8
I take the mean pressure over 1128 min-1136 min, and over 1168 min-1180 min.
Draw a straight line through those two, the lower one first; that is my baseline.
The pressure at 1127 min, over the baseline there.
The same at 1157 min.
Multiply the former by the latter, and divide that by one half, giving 2.3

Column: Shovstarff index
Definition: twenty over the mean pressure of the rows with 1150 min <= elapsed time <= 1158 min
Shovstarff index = 1.72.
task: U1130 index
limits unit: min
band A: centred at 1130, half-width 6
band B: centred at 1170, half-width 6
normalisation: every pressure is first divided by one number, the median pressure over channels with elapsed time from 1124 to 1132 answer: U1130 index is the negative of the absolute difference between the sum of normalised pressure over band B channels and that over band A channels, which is -1.5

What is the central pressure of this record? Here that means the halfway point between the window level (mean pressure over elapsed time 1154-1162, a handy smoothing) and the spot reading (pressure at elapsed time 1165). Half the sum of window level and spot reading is 14.0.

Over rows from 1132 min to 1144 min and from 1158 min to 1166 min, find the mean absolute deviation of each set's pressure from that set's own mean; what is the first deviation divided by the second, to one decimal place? 1.2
